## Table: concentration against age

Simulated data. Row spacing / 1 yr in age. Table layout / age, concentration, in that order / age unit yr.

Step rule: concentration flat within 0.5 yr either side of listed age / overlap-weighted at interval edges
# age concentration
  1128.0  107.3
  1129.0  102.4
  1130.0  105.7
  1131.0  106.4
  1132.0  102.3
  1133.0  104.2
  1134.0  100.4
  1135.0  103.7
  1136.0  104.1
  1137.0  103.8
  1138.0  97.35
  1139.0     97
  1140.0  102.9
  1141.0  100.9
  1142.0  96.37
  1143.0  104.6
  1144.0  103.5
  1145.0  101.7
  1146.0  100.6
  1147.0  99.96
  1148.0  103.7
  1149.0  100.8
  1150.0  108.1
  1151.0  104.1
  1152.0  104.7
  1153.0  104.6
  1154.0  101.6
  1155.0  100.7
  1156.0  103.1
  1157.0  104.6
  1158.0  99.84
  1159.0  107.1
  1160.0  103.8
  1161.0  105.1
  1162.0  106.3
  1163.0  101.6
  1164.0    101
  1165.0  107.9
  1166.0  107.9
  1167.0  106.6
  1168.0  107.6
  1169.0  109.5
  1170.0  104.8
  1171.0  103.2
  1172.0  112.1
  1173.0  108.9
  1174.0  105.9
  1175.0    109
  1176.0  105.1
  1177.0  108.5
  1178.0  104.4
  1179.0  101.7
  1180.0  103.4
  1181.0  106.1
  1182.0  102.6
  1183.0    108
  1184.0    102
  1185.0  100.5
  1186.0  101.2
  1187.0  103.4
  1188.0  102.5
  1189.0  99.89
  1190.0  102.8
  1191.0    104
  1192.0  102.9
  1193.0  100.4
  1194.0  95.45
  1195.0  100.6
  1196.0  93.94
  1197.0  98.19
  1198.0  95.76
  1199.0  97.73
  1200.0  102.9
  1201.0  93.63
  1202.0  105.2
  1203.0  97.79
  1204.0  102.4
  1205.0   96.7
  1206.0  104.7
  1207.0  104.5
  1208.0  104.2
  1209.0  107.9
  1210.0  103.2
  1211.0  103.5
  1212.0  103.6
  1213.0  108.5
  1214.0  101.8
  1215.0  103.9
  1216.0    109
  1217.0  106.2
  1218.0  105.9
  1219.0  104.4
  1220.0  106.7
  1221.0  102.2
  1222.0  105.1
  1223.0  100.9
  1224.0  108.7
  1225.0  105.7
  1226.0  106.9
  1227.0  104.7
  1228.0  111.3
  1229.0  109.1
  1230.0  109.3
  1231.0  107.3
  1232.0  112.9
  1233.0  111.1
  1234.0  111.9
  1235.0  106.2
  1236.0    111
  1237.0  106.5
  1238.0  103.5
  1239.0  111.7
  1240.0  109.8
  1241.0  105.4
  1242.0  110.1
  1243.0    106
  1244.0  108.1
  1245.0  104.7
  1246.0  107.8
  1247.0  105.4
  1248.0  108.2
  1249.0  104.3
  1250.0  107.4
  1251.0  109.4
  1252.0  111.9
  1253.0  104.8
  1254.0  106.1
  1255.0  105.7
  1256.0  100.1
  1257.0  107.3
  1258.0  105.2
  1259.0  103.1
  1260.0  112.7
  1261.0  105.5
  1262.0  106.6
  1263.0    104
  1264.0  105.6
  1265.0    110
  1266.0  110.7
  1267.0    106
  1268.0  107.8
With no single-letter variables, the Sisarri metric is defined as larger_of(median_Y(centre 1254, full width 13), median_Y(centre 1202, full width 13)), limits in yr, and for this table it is 106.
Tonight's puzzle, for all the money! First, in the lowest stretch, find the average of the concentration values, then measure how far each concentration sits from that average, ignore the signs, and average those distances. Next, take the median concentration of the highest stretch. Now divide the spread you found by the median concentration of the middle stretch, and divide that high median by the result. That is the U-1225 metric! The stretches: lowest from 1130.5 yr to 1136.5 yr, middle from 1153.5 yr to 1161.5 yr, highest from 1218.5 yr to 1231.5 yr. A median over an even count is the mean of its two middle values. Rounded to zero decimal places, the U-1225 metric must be 7642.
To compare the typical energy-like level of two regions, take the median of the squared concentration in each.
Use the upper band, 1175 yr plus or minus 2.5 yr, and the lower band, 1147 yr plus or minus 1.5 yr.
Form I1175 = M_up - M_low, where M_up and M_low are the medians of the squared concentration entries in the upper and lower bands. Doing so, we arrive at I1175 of 1652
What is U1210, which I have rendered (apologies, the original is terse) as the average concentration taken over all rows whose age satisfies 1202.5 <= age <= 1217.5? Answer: 104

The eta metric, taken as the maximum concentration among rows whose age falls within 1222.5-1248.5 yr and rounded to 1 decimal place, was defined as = 112.9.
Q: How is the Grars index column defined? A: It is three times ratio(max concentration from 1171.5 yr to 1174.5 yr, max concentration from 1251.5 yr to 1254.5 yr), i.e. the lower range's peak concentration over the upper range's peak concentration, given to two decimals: 3.01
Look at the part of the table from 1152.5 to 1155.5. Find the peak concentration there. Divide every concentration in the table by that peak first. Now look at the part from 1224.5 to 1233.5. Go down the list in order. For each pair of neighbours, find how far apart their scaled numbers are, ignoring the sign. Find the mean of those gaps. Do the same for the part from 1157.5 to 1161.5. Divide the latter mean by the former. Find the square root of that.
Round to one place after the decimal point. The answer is 1.2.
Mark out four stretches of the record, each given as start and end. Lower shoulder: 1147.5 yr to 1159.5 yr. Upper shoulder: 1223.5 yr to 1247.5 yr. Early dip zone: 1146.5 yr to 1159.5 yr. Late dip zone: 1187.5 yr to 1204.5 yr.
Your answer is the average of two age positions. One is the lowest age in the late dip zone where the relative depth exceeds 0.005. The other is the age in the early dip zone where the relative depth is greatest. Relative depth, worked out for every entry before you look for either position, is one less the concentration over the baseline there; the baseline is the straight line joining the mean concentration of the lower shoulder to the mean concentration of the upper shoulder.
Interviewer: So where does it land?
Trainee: 1173.0 yr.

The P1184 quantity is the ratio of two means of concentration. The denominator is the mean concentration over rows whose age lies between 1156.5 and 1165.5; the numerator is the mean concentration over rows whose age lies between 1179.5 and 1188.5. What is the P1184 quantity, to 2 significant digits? 0.99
